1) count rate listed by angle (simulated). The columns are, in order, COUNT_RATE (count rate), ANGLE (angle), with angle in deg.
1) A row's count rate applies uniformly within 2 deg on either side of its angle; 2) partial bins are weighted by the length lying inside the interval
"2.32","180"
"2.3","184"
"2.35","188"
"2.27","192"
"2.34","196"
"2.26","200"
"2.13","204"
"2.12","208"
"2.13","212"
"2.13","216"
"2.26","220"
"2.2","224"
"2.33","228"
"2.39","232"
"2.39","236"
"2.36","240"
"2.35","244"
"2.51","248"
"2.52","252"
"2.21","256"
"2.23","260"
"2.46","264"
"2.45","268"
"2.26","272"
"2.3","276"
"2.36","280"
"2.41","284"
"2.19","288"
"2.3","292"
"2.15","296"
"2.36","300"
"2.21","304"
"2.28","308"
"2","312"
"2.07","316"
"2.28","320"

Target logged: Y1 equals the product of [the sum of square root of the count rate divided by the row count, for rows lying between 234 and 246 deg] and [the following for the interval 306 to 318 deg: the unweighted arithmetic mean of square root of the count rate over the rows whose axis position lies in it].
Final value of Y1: 2.24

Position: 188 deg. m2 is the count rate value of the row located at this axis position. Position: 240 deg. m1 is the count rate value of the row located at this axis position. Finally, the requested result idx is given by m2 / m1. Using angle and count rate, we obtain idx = 1.00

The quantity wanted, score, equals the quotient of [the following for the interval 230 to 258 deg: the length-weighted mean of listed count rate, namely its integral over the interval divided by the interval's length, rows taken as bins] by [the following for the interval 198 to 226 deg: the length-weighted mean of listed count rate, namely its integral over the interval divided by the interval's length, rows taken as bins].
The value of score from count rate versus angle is 1.098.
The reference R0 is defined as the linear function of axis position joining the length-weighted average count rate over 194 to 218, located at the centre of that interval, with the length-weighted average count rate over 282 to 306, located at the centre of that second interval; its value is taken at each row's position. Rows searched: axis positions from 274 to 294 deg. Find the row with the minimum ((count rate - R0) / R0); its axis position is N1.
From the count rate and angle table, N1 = 288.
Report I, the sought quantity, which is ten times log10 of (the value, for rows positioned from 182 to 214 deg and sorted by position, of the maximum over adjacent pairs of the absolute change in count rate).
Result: -8.9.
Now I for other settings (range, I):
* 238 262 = -5.1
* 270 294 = -6.6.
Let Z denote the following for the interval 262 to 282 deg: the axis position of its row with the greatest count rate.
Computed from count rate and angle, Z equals 264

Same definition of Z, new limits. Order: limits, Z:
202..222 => 220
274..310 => 284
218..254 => 252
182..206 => 188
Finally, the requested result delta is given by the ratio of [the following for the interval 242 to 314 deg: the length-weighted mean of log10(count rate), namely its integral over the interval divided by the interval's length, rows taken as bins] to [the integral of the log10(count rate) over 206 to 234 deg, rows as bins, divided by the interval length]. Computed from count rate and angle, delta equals 1.05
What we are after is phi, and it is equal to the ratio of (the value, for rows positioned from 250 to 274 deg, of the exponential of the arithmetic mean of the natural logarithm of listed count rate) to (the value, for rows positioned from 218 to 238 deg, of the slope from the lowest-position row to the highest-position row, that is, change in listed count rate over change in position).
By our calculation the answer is 289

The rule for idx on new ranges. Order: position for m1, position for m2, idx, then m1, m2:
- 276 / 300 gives 1.03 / 2.3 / 2.36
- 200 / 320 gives 1.01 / 2.26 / 2.28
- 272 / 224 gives 0.97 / 2.26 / 2.2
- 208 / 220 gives 1.07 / 2.12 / 2.26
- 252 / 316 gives 0.82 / 2.52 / 2.07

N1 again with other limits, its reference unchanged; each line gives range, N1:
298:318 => 312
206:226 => 208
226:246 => 228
